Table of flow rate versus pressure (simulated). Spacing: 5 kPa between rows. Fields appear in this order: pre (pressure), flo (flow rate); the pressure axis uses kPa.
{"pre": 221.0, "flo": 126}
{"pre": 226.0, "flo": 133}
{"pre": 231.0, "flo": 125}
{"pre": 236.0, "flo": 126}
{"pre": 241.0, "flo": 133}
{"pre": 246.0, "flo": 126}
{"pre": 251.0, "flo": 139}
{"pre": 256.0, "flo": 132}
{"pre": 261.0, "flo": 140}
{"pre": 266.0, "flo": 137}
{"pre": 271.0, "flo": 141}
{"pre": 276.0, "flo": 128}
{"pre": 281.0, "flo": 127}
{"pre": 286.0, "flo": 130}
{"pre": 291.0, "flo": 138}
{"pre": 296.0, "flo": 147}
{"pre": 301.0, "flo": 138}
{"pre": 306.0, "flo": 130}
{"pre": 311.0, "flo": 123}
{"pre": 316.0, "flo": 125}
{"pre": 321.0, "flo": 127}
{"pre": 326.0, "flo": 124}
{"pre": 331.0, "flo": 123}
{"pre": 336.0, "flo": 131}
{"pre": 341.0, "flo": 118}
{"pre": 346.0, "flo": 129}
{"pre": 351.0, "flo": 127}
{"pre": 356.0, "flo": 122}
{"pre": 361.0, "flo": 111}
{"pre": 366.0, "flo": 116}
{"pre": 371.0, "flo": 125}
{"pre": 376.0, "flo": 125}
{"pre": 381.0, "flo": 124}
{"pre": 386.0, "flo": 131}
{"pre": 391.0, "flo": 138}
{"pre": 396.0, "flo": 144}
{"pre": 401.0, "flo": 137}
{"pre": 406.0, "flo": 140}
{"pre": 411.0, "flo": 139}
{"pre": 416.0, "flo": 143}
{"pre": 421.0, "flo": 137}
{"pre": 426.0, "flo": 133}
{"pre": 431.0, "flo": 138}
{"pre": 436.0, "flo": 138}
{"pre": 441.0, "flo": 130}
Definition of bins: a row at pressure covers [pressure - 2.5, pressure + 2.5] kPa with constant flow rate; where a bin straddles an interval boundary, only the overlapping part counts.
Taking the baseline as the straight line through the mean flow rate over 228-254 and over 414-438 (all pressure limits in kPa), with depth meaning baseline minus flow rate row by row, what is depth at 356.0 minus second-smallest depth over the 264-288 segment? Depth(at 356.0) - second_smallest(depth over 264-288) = 19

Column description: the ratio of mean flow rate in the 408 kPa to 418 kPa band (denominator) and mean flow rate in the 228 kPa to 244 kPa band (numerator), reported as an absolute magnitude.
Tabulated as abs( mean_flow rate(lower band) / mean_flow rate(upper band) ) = 0.91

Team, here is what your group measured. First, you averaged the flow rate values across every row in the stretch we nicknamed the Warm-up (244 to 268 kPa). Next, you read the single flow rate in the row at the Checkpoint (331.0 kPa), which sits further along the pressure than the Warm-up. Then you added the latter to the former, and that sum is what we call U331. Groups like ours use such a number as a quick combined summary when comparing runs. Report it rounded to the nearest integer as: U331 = 258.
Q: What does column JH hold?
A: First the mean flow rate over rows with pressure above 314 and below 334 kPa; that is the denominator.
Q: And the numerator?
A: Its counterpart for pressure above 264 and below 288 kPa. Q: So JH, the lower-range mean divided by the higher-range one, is 1.06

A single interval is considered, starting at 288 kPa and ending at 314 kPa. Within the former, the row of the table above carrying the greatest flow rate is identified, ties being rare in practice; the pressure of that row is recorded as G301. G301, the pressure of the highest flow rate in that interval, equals 296.0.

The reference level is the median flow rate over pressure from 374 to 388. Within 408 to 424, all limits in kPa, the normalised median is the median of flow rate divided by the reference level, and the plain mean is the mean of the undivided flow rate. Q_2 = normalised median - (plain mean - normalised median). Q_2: -137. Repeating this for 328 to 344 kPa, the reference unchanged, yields -122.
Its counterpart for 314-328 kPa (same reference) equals -123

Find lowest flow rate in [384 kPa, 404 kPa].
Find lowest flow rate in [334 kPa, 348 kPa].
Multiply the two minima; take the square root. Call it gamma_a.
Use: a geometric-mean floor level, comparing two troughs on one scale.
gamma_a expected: 124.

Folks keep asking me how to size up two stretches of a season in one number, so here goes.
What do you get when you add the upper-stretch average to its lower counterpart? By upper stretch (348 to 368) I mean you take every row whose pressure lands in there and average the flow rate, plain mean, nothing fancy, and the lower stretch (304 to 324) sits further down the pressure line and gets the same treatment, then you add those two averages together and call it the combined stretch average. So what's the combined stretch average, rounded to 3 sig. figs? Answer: 245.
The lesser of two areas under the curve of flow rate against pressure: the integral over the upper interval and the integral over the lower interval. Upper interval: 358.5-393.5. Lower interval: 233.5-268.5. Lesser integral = 4350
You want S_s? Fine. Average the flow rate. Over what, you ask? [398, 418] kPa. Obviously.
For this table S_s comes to 140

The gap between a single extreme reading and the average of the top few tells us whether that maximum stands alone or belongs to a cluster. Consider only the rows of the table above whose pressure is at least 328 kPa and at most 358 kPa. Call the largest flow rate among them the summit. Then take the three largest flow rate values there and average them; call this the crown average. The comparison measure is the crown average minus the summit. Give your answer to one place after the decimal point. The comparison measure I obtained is -2.0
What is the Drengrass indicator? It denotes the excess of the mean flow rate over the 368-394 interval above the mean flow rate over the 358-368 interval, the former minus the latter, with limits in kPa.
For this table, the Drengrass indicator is 15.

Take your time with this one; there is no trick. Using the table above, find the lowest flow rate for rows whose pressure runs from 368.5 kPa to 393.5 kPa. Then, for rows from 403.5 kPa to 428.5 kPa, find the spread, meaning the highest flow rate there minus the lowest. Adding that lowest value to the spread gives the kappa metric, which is 134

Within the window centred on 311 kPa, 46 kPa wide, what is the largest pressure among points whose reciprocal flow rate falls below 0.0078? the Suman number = 306.0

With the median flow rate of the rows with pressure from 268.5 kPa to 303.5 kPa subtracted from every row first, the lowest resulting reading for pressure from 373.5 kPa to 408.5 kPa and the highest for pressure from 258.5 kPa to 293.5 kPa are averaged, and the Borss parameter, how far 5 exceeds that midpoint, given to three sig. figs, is 10.5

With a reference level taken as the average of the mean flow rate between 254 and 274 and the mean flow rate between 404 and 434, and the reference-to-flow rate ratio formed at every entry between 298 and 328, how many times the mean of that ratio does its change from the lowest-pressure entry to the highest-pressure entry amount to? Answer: 0.10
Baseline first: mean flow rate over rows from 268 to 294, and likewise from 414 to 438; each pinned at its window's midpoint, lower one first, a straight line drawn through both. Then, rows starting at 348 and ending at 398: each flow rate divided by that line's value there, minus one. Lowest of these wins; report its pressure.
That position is 361.0 kPa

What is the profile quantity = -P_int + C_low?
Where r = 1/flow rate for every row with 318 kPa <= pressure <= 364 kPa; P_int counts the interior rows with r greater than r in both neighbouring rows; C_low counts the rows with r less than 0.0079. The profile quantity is 2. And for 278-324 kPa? 6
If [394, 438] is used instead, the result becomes 6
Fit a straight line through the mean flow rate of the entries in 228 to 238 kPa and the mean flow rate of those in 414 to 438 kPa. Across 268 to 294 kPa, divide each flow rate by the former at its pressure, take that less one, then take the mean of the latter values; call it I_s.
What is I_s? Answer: 0.03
